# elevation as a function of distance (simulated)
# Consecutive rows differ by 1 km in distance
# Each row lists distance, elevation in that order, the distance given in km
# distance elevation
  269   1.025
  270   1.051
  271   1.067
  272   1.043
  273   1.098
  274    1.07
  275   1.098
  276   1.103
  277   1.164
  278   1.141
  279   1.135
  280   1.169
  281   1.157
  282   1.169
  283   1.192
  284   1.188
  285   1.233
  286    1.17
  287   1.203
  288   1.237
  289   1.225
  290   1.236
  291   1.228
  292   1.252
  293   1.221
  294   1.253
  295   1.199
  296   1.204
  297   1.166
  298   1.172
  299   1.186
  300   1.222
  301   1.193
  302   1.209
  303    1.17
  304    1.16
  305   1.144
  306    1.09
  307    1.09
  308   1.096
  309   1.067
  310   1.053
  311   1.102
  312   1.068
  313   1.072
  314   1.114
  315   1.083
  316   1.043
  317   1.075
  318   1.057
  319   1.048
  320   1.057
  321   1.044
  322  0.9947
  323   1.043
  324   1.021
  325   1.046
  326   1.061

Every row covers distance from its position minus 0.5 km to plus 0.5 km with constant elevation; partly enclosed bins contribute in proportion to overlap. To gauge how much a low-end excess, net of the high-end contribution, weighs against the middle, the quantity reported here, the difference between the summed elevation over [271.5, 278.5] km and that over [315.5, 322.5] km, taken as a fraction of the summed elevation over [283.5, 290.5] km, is 0.05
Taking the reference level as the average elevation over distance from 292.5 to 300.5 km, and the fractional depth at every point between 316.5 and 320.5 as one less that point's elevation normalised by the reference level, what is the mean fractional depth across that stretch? 0.12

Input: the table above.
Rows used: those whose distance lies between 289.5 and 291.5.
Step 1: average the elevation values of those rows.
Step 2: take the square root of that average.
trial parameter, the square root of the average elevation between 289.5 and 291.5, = 1.11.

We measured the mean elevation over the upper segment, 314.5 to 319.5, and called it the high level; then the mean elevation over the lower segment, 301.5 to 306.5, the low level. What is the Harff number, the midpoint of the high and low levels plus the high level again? 2.17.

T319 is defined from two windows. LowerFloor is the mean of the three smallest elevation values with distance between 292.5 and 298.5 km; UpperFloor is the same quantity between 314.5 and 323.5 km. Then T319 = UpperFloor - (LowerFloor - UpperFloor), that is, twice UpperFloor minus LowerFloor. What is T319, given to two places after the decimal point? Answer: 0.87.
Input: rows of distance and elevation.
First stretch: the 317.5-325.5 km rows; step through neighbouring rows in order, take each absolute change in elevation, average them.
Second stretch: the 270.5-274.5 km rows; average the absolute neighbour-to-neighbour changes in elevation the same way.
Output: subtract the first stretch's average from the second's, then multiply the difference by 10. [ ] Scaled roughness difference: 0.11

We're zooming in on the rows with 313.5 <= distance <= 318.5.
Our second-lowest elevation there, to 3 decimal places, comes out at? 1.057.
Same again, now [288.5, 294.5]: 1.225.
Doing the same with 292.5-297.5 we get 1.199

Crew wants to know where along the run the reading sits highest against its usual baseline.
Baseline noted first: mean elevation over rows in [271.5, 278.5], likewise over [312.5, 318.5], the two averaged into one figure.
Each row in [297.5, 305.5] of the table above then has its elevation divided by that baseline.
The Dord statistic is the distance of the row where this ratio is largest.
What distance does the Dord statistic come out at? 300 km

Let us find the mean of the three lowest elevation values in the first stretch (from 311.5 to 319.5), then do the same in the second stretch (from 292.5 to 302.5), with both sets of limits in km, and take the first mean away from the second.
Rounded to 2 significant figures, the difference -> 0.13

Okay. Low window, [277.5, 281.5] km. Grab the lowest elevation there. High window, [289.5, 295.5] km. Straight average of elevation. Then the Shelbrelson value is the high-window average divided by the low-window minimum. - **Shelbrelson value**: 1.09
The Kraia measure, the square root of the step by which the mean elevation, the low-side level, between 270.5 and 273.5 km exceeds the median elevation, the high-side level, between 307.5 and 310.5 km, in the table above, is 0.0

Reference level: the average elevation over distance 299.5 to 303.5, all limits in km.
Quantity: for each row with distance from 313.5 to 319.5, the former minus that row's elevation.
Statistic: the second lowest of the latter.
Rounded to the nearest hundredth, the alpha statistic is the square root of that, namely 0.34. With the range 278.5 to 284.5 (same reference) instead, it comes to 0.10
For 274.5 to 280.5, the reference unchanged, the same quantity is 0.19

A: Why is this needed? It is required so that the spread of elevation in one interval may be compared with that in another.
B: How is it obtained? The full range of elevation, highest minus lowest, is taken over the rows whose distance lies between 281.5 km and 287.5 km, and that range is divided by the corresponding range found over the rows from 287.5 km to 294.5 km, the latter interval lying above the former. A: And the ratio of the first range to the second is 2.00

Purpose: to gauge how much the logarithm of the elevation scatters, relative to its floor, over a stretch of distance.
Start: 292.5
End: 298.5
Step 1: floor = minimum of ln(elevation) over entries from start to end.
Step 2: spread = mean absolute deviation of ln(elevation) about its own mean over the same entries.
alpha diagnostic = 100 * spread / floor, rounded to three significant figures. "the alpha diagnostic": 12.7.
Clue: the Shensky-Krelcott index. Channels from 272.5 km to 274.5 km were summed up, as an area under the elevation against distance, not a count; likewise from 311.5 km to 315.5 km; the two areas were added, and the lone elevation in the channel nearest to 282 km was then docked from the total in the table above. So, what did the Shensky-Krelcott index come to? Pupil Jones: 5.3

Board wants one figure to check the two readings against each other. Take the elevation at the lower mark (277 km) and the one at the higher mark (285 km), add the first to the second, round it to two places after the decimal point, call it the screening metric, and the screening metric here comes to 2.40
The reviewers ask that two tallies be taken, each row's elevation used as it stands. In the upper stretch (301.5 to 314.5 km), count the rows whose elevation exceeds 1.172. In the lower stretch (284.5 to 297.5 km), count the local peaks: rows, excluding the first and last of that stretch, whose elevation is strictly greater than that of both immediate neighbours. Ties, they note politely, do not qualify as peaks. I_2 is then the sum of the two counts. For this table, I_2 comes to 6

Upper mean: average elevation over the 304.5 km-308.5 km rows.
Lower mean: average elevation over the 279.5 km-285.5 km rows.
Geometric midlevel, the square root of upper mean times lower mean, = 1.14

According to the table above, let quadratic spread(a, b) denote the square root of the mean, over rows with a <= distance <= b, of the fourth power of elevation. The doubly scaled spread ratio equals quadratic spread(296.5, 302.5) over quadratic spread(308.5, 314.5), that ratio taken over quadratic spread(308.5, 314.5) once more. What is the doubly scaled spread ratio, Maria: 1.0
